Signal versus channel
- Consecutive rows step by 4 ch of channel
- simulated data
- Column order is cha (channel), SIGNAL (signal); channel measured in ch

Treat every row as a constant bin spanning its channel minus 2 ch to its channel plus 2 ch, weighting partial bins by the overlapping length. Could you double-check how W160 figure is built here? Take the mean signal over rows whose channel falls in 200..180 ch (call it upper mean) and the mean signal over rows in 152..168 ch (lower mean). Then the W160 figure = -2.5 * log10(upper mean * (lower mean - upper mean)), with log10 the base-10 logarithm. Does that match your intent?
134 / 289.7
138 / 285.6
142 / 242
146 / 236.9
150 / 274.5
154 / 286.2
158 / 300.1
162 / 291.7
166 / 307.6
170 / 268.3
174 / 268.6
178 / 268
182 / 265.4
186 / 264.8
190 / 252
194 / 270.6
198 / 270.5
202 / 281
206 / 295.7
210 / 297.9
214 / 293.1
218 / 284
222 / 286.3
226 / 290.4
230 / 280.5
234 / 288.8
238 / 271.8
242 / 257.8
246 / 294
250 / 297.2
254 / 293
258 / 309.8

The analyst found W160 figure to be -9.8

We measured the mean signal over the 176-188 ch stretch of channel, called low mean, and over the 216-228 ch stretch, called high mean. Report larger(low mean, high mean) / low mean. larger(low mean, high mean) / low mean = 1.08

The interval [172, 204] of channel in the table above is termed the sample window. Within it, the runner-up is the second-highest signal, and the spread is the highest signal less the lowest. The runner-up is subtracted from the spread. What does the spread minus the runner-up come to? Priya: -242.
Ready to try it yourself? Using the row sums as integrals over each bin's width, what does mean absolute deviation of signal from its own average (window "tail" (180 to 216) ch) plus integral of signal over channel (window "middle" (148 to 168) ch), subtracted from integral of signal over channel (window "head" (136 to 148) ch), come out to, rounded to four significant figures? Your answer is -2796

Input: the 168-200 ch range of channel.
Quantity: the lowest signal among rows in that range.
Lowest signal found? 252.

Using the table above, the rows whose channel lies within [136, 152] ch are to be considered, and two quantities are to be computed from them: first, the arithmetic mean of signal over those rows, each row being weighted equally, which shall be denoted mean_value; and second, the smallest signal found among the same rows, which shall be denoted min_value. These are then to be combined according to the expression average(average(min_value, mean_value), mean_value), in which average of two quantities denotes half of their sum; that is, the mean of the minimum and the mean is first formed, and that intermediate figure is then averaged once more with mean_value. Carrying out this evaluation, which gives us 254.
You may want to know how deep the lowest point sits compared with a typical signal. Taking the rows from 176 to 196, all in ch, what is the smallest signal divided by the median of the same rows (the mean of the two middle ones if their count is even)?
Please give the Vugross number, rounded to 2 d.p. 0.95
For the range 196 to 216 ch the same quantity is 0.92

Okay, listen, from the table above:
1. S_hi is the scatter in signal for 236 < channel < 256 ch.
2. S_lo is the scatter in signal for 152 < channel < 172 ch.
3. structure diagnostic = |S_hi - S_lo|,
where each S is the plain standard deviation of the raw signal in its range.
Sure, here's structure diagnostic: 2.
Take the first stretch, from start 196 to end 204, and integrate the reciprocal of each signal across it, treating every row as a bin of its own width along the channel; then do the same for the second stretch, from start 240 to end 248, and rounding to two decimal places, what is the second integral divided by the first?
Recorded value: 1.00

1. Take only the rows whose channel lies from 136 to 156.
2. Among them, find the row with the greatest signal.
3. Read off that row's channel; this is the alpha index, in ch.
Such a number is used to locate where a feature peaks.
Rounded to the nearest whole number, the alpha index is 154 ch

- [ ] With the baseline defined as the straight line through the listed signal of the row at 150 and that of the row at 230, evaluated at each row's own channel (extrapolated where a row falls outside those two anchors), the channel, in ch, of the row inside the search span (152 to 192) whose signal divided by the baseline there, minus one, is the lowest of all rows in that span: 190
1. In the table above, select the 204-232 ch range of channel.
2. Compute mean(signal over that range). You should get 290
